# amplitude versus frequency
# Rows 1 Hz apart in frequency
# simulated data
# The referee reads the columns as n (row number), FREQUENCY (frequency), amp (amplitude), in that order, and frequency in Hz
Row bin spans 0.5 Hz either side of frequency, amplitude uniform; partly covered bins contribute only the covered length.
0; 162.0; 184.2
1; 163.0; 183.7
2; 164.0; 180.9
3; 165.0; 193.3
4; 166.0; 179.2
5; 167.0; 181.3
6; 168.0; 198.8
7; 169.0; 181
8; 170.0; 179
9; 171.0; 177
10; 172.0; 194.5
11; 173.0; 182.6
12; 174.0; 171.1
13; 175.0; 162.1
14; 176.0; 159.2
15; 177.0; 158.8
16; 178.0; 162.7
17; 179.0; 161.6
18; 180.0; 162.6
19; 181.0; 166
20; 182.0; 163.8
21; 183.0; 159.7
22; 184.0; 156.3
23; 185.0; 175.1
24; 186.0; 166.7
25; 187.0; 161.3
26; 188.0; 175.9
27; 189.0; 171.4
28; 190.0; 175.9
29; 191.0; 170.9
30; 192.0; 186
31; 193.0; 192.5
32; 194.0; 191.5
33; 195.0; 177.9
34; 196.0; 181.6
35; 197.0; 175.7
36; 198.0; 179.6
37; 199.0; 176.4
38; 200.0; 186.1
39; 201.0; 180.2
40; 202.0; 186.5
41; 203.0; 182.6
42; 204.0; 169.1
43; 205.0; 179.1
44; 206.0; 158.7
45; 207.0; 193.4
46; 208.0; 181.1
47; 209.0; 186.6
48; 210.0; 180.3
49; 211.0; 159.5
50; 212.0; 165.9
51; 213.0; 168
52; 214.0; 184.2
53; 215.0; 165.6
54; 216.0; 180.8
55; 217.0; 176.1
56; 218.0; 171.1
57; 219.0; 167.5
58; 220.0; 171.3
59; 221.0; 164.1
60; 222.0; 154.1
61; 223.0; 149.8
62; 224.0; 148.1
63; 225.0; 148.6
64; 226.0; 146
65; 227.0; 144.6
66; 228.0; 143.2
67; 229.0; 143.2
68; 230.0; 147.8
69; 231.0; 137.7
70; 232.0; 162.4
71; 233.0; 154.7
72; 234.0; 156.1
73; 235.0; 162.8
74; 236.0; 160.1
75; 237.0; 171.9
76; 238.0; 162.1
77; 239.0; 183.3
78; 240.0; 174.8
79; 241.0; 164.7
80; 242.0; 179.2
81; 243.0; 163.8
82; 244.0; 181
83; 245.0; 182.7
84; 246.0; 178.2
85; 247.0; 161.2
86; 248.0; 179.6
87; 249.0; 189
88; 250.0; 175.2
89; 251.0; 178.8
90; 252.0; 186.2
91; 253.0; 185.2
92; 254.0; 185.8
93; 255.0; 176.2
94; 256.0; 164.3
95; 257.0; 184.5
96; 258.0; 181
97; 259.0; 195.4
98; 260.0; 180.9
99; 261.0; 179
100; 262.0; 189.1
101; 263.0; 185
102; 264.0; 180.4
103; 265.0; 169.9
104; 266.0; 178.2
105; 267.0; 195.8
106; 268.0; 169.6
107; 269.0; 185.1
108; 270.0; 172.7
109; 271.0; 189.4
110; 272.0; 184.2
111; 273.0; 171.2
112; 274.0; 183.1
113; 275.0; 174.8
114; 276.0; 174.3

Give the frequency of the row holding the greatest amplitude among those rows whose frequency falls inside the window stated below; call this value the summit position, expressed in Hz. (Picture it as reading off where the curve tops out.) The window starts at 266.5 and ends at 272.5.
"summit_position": 267.0 Hz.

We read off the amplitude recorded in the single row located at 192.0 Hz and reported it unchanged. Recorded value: 186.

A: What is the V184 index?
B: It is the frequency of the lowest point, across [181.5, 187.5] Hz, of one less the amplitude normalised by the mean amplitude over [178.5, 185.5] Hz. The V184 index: 185.0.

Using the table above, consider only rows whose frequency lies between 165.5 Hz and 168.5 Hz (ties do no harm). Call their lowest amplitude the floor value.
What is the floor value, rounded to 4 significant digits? 179.2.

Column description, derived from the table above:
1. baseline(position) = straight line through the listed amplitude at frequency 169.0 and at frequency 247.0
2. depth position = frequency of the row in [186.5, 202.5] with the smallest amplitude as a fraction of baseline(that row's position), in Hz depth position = 187.0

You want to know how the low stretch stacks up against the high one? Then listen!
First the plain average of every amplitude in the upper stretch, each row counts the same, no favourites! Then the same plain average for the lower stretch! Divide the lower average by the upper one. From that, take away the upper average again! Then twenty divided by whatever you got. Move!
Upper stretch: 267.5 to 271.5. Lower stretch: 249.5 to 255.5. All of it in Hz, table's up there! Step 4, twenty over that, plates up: -0.112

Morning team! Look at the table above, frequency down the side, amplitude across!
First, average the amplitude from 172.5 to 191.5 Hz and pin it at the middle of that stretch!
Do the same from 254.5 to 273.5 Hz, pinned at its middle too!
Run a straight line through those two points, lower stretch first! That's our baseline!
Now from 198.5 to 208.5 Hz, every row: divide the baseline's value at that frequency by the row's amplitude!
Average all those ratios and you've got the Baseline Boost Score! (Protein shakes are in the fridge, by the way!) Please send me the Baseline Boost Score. 0.95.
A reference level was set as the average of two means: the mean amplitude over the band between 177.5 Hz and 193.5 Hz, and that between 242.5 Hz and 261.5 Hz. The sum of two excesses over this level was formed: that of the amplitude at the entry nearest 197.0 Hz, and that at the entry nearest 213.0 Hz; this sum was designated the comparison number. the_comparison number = -5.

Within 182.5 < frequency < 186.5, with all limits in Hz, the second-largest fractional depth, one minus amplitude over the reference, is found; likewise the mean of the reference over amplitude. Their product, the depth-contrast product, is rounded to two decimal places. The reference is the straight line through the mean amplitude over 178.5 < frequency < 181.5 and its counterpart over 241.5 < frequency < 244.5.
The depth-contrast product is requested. 0.03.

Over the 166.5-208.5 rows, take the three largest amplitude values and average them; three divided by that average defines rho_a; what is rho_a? 0.0153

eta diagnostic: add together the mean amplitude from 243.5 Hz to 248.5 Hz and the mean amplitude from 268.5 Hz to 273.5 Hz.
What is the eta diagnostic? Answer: 357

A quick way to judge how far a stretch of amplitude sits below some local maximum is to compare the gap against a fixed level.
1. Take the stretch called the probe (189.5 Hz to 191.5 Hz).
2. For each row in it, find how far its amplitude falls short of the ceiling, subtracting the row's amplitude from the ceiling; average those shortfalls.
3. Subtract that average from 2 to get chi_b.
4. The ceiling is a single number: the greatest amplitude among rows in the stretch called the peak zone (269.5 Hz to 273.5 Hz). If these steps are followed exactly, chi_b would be -14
